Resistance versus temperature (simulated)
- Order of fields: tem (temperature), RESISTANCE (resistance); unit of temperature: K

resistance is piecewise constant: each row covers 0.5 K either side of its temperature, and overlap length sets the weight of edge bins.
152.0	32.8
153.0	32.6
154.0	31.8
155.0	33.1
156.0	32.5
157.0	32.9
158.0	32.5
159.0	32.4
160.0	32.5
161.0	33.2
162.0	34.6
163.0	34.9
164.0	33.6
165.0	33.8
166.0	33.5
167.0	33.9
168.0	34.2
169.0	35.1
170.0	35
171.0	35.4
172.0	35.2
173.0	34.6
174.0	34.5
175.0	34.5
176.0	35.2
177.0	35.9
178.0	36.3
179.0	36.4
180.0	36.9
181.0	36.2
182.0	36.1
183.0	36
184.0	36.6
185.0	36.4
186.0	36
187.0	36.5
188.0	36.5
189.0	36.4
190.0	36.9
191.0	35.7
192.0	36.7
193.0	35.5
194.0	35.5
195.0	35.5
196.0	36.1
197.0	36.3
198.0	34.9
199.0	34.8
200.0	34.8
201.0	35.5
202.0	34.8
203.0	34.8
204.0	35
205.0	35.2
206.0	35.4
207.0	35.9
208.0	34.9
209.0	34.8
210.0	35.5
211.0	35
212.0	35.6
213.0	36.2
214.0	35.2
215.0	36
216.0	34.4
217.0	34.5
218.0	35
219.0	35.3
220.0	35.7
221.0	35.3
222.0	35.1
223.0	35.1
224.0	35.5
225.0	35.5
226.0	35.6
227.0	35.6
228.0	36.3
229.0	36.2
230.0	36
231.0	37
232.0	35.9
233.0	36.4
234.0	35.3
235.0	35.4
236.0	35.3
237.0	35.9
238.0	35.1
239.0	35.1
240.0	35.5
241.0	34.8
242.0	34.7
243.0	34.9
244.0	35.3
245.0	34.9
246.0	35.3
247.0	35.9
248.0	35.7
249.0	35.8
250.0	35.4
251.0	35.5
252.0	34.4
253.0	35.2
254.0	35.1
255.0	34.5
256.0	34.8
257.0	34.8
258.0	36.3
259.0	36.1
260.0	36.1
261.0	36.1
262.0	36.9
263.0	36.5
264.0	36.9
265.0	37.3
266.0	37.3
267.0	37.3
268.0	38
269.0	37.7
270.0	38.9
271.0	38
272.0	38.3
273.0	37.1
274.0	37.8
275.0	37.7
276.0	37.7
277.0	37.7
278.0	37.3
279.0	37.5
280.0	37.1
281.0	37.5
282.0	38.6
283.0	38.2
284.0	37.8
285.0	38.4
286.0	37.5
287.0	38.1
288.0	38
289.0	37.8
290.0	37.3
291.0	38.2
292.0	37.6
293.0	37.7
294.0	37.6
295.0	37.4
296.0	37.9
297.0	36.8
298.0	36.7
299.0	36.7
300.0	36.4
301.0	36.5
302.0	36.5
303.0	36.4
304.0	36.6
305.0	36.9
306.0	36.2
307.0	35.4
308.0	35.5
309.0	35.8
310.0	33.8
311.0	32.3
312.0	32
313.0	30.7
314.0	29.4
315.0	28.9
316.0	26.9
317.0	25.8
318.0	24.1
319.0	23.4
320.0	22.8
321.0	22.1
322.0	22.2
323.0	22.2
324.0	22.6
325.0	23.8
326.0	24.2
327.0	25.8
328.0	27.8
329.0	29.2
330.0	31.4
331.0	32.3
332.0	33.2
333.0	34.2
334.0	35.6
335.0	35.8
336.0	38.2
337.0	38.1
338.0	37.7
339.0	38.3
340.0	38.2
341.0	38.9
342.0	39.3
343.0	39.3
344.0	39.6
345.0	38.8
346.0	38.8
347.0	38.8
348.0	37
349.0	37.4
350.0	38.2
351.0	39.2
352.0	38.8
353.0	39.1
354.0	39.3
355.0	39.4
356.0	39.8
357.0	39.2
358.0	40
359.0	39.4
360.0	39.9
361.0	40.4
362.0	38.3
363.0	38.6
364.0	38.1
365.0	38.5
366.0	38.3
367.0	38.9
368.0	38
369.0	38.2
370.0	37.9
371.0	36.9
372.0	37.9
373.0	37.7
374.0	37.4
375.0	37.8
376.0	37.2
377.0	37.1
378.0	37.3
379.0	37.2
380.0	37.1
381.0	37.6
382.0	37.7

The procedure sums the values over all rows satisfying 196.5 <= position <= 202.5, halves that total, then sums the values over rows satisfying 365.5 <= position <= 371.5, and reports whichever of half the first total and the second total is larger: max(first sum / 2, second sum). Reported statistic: 228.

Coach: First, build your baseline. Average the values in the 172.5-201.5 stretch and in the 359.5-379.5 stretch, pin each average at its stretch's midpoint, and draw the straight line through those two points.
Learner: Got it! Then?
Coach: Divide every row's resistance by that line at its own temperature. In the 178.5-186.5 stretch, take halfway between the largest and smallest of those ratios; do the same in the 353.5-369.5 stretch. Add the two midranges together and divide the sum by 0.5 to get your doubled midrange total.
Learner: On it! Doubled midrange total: 4.10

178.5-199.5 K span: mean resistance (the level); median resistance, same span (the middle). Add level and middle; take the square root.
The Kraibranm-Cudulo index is 8.50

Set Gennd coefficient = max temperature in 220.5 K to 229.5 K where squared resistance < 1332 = 229.0 K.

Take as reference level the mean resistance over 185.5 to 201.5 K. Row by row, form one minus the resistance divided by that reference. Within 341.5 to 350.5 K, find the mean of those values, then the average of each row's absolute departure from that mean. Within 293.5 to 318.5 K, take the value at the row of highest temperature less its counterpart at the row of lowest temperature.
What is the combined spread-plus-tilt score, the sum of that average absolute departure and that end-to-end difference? 0.40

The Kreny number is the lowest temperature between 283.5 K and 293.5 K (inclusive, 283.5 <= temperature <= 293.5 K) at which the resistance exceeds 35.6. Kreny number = 284.0 K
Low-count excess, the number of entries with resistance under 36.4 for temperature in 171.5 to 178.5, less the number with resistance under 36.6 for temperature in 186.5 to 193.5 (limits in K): 2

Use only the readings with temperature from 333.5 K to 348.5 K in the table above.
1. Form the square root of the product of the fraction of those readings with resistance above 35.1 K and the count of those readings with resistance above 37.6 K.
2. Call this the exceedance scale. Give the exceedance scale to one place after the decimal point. 3.5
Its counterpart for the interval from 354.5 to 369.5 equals 3.9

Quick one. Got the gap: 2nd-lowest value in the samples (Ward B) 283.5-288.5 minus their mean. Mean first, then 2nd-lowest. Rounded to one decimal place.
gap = -0.2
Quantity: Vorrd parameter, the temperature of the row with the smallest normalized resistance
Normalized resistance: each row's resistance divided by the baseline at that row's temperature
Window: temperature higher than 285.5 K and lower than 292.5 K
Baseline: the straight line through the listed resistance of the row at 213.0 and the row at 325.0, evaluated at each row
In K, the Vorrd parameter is 286.0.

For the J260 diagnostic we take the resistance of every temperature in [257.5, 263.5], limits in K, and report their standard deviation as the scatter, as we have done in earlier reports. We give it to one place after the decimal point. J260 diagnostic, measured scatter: 0.3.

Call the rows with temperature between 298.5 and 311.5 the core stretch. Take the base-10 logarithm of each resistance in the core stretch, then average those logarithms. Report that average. 1.55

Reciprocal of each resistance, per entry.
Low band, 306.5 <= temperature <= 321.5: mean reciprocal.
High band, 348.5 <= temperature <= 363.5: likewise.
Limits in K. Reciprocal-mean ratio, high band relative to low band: 0.73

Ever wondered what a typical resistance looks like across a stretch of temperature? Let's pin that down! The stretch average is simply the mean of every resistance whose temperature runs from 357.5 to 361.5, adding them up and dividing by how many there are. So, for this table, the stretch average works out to 39.9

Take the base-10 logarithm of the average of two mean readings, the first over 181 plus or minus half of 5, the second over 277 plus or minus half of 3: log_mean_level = 1.57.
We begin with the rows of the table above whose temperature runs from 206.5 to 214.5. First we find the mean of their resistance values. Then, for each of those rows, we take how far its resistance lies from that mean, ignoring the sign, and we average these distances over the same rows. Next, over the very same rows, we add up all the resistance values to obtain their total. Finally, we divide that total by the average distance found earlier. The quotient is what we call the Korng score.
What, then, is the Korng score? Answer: 686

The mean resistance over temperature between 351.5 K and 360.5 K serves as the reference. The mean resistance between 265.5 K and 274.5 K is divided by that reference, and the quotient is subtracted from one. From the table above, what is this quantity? 0.041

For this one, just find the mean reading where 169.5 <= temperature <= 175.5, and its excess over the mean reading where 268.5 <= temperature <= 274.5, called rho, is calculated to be -3.1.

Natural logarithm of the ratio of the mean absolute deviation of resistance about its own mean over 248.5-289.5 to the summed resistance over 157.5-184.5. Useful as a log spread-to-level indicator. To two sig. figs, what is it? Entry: -6.8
